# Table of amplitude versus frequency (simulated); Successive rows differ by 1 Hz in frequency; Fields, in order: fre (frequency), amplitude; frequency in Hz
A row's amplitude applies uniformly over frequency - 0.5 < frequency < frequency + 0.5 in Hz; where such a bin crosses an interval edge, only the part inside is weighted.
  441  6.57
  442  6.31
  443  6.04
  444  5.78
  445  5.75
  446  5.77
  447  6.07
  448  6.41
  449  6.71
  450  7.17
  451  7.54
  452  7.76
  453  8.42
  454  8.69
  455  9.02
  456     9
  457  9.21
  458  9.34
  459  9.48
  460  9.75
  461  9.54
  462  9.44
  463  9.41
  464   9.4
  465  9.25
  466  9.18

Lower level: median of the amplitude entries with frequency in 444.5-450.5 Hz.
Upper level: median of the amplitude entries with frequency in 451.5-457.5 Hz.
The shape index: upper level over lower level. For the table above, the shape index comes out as 1.42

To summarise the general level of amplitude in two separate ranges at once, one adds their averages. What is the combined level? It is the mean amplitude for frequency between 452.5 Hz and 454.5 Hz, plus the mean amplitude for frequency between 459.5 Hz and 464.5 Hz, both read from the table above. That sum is 18.1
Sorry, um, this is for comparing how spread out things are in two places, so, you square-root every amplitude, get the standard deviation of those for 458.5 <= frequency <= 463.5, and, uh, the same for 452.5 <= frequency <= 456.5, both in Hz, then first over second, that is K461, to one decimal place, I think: 0.5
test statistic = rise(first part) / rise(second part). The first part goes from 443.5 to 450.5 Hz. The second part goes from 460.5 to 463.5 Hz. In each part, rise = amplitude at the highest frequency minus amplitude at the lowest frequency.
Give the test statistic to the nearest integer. -11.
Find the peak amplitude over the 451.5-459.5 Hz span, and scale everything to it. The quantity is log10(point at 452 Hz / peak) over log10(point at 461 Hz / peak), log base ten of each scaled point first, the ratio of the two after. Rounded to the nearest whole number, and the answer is -32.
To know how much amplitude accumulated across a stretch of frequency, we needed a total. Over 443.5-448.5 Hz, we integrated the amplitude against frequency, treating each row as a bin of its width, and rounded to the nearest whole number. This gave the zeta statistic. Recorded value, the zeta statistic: 30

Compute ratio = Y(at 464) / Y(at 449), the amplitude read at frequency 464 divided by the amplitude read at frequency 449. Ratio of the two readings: 1.40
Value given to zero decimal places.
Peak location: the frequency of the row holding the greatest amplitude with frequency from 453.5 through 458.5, 458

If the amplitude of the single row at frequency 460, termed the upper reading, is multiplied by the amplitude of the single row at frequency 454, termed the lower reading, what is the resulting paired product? 85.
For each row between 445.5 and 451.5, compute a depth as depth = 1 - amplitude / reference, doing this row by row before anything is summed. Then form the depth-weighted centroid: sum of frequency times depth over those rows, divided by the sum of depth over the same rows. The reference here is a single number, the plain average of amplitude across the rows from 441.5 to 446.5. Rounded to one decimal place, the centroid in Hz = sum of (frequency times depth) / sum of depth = 450.0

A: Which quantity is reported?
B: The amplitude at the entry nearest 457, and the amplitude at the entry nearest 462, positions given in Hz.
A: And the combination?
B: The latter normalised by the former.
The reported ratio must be 1.02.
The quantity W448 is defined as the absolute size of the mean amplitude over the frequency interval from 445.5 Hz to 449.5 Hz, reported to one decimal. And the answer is 6.2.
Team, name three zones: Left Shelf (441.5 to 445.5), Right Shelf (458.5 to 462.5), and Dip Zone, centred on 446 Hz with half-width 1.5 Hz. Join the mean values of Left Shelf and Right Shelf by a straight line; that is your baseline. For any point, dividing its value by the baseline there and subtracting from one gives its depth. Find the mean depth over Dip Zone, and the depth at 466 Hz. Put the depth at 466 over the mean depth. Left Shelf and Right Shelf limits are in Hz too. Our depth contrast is 1.5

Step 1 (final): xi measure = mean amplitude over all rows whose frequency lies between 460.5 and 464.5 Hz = 9.4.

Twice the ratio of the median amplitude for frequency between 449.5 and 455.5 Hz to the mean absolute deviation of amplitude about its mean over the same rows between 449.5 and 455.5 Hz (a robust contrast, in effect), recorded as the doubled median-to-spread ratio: 27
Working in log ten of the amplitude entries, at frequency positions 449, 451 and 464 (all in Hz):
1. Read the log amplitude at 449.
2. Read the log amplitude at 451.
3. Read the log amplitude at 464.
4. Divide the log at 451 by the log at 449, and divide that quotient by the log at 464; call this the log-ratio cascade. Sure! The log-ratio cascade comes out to 1.09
